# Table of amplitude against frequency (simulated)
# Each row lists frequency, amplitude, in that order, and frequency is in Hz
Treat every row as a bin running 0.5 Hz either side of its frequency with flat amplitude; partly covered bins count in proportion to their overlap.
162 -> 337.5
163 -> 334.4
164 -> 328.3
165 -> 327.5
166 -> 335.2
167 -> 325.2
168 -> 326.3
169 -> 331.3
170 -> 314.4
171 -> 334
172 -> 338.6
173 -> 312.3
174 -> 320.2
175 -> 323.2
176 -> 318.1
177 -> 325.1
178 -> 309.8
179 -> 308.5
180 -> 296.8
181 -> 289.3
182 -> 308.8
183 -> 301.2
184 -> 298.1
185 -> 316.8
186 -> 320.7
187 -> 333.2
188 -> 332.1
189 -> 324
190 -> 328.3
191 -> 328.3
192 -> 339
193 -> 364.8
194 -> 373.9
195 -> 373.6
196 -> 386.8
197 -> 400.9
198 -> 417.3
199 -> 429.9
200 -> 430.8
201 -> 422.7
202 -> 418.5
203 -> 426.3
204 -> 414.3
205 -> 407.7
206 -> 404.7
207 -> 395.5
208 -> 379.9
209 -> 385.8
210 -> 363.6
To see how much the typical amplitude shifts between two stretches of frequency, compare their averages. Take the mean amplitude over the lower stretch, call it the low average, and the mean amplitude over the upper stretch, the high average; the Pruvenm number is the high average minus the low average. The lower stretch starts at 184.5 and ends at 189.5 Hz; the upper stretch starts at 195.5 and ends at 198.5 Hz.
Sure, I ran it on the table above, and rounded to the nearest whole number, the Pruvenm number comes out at 76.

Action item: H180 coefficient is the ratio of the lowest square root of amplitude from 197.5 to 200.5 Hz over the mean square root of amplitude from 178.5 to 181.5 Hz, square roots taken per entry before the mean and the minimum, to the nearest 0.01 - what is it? 1.18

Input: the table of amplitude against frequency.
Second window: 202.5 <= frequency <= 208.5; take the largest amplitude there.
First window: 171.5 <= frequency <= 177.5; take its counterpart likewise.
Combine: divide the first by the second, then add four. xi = 4.79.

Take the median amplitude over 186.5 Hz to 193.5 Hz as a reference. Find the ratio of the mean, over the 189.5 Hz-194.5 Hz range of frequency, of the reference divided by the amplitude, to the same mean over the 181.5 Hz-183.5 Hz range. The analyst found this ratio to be 0.88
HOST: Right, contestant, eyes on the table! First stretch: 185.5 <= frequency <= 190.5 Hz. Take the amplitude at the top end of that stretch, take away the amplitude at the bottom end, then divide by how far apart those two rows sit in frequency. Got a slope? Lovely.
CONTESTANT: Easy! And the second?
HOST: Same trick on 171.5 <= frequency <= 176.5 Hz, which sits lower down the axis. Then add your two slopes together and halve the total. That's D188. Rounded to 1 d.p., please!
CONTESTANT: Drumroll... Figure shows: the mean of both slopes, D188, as -1.6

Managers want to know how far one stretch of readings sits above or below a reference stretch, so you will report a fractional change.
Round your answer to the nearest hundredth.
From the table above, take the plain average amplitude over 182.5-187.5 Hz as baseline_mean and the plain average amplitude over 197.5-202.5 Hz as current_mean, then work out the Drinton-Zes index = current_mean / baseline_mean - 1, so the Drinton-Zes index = 0.35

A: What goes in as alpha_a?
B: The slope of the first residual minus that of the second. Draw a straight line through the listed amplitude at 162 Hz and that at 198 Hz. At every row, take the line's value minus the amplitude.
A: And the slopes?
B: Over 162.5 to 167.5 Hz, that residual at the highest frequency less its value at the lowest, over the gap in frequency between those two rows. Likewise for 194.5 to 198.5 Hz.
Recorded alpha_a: 17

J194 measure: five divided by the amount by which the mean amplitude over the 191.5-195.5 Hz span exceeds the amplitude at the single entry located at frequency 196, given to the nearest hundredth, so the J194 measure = -0.21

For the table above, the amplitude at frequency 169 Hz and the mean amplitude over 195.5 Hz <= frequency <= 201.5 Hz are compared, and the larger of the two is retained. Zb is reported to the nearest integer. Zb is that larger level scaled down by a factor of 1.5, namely 276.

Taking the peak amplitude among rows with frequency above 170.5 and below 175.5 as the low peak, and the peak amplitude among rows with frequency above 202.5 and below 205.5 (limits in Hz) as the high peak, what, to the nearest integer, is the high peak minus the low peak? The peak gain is 88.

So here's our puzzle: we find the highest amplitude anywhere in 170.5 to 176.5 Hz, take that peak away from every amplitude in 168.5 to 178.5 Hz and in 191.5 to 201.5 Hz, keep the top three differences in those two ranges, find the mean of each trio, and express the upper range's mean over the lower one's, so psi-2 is -22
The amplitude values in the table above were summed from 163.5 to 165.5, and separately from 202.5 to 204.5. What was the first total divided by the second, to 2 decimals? 0.78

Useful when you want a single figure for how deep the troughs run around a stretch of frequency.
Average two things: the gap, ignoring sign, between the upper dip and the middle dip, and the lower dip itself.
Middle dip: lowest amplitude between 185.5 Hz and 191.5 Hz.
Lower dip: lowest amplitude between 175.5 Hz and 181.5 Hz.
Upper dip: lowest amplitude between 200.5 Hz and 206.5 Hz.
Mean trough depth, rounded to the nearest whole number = 187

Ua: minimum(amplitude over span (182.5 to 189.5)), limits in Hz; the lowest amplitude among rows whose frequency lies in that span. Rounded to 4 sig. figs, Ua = 298.1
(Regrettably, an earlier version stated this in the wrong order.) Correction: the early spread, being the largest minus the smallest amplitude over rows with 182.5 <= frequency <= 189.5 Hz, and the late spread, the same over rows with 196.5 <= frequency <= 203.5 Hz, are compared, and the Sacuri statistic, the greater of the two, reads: 35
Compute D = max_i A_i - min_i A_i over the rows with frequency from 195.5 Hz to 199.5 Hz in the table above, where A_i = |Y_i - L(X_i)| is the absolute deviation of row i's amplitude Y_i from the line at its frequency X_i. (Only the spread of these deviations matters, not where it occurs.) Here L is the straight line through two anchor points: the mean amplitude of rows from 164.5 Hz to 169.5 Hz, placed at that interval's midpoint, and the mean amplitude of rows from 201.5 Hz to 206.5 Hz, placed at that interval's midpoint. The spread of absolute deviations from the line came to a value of 24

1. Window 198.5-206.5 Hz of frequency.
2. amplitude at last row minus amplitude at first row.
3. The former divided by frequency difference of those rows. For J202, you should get -3.6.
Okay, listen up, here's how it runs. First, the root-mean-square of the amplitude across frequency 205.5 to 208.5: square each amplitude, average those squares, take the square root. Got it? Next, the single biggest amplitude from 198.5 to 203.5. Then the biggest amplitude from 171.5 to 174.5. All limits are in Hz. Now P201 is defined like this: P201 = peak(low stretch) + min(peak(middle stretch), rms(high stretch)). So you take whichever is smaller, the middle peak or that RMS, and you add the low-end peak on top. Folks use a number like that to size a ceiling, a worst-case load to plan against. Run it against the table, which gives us 732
